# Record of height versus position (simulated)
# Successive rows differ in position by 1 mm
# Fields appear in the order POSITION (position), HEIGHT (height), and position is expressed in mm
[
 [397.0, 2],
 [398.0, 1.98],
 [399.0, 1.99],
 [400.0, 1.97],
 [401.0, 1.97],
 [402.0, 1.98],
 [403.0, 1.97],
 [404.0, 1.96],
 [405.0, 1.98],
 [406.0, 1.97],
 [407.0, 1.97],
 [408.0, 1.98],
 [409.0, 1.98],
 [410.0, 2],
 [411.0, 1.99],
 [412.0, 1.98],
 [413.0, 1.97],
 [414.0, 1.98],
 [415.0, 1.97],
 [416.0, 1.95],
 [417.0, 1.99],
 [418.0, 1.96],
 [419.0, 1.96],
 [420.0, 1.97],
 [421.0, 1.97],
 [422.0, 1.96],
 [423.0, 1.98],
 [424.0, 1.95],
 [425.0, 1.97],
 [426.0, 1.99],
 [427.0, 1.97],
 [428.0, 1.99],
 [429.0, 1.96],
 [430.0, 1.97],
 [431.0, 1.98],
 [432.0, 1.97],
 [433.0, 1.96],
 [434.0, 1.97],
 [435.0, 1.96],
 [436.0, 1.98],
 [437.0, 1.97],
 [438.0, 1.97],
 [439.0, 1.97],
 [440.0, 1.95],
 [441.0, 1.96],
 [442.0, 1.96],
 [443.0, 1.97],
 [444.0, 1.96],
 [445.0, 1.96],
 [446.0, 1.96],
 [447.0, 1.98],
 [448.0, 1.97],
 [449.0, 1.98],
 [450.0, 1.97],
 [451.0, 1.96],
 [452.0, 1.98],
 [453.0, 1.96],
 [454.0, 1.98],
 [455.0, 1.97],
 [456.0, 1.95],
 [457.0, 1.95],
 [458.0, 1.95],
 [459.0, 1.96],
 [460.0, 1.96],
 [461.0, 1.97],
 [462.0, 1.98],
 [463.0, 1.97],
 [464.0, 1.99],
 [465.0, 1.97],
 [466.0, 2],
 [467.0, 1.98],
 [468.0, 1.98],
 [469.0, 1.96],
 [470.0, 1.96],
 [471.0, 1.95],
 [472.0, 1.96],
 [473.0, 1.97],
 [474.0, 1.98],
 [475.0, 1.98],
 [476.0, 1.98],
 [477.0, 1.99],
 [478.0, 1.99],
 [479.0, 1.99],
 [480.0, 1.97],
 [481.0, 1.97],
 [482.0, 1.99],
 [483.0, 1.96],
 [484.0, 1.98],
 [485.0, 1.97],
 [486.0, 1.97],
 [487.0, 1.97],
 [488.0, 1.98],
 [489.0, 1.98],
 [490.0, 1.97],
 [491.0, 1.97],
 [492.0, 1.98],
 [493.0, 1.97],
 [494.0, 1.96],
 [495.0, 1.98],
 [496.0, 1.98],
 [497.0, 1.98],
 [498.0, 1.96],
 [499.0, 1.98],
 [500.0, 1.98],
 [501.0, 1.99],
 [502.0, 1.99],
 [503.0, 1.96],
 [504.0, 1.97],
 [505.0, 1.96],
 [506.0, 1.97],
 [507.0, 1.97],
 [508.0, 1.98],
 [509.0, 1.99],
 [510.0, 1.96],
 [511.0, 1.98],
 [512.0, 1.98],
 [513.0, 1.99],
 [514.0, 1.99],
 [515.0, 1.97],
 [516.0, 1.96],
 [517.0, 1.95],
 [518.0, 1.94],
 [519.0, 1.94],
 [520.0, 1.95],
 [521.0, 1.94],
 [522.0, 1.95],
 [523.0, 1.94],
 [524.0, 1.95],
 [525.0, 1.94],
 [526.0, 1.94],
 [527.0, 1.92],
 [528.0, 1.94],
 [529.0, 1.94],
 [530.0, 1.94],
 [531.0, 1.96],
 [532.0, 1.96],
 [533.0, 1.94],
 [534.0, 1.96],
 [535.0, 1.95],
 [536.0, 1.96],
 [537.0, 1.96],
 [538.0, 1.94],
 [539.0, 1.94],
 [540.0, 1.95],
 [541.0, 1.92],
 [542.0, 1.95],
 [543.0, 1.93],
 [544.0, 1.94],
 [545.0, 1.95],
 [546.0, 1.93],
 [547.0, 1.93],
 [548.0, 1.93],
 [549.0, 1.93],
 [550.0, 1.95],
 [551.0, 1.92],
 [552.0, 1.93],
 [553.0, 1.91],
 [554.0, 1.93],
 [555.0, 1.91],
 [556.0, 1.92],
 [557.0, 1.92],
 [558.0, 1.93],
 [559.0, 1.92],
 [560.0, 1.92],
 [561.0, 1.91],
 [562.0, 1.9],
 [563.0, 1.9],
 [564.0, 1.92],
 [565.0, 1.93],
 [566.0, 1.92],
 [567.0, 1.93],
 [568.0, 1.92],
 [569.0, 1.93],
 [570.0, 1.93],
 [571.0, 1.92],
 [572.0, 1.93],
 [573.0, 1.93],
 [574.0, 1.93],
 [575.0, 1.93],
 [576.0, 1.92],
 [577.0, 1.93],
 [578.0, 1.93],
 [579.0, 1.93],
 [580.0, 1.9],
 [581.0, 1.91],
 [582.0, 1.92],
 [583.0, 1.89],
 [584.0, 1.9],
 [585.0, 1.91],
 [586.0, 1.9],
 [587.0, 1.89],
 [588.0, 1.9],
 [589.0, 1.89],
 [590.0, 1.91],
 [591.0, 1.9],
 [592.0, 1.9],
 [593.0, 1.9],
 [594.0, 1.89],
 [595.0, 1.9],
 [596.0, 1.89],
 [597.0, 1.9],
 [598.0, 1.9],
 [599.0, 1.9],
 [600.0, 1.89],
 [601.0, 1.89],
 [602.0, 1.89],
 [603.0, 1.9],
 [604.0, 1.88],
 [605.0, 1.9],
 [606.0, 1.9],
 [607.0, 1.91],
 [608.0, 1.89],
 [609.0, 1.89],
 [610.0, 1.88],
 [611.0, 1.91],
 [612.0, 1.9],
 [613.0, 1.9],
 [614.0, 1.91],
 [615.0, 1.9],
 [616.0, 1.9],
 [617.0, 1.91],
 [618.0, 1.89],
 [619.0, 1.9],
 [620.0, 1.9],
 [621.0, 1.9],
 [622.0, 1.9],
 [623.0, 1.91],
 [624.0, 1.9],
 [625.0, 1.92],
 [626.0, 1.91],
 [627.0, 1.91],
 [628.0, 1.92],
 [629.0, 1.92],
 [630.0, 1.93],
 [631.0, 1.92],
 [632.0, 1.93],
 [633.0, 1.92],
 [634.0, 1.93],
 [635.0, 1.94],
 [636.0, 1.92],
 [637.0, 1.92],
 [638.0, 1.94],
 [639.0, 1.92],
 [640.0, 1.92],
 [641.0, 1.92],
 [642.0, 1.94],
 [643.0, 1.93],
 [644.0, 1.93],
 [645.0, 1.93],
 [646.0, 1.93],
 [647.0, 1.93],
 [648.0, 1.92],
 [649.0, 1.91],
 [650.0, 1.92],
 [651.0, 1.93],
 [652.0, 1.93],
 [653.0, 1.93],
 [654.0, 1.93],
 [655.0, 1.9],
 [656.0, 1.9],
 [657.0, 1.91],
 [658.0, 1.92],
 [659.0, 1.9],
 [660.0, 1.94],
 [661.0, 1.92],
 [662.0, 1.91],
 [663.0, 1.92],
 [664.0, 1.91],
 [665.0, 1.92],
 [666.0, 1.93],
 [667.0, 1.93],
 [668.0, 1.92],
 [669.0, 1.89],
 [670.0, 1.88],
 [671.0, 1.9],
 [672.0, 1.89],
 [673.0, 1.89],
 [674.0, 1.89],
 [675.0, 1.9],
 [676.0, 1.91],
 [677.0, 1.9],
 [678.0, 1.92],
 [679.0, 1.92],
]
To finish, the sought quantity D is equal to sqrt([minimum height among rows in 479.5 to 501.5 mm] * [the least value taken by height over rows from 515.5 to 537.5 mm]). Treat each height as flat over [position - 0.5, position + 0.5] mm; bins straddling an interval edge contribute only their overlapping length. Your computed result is 1.94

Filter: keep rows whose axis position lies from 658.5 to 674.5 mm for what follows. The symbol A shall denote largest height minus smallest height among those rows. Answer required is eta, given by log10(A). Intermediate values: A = 0.060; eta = -1.22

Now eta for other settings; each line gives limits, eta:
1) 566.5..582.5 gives -1.52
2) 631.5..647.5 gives -1.70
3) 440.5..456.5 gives -1.52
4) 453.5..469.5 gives -1.30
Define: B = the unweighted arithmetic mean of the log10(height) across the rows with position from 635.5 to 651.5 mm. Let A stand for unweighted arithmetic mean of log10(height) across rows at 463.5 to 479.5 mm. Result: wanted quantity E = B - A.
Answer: -0.0114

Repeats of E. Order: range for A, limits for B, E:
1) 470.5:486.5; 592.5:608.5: -0.0178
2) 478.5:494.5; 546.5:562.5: -0.0114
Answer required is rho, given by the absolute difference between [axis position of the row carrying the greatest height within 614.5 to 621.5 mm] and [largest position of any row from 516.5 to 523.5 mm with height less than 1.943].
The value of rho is 94 mm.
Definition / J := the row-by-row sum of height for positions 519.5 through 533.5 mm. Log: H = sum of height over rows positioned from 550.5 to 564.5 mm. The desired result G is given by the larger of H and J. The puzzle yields 27.2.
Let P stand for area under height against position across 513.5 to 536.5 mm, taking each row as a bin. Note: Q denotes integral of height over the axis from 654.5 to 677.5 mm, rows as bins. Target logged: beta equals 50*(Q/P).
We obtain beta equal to 48.9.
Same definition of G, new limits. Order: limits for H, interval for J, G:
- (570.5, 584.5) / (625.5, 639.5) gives 26.9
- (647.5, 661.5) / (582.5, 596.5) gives 26.9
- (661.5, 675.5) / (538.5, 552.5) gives 27.1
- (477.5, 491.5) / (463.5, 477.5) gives 27.7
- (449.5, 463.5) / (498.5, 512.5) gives 27.7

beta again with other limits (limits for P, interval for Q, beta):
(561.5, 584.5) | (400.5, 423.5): 51.4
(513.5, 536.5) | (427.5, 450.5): 50.5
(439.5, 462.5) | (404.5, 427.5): 50.2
